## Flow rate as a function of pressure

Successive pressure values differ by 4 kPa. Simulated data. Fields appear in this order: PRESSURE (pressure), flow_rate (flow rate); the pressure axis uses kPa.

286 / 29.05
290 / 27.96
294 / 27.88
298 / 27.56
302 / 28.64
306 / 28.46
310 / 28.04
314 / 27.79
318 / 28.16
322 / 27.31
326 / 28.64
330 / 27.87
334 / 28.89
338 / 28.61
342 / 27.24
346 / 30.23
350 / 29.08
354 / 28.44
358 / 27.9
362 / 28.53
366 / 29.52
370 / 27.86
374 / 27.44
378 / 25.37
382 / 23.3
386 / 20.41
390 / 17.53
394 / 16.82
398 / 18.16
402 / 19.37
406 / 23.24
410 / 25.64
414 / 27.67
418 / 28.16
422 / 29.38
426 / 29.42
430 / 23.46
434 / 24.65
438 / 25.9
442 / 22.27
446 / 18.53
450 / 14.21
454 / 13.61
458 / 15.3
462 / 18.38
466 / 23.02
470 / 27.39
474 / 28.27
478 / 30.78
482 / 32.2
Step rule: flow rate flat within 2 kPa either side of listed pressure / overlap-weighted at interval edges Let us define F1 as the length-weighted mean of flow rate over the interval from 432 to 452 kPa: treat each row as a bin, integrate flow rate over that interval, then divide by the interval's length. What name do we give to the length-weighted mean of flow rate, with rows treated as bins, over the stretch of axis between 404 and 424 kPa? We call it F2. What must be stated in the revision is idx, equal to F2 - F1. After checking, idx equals 6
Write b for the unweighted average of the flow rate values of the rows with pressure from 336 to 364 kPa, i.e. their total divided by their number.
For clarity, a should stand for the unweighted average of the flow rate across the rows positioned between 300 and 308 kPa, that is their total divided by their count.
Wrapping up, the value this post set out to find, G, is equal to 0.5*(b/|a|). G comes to 0.50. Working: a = 29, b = 29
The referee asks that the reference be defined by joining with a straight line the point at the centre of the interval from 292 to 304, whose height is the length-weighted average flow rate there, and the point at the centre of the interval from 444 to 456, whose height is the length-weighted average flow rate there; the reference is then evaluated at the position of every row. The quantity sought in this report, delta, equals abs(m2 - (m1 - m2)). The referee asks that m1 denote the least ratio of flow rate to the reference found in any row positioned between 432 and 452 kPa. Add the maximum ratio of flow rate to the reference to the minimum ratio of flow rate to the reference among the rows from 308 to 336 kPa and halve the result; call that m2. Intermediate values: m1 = 0.92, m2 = 1.10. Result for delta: 1.27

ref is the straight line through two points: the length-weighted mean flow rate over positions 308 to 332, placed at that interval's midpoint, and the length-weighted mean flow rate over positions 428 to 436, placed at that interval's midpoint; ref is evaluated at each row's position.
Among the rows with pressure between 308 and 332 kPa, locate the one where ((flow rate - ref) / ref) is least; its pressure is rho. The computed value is 322 kPa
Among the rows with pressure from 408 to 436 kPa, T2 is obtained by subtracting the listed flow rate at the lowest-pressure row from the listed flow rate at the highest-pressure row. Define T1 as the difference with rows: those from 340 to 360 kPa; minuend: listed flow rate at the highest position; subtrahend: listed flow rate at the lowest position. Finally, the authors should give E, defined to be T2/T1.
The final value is -1.5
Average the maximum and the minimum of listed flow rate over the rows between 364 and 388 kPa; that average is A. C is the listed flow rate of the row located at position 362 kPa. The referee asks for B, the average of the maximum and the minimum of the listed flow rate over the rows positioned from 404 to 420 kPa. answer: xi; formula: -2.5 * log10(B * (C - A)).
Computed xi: -4.90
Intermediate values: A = 25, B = 25.7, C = 28.53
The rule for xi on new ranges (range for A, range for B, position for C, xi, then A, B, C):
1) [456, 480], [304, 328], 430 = -2.68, 23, 28.0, 23.46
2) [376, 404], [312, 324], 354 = -5.77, 21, 27.7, 28.44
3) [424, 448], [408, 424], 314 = -5.05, 24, 27.5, 27.79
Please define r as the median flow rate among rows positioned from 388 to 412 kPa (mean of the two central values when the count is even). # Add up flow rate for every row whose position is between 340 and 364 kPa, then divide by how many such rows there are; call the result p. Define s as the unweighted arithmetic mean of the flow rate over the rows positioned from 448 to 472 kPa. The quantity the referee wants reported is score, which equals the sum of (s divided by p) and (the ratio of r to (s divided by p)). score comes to 29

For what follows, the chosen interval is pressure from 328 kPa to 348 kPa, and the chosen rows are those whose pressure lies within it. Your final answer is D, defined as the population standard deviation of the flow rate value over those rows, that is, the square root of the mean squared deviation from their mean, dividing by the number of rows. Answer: 1.0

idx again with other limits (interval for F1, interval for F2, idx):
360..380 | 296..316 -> 0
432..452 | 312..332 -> 7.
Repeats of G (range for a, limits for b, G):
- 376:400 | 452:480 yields 0.55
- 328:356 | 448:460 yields 0.25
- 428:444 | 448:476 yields 0.42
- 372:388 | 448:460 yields 0.30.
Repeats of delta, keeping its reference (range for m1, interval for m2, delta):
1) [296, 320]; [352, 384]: 1.44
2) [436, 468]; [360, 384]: 1.52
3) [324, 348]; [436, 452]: 1.40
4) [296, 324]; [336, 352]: 1.39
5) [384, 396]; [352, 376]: 1.69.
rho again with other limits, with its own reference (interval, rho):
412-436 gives 430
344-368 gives 358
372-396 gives 394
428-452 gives 450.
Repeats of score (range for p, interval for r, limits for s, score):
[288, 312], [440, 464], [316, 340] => 18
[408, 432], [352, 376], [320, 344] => 28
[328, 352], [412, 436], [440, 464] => 48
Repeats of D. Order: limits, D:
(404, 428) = 2.2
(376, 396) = 3.3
